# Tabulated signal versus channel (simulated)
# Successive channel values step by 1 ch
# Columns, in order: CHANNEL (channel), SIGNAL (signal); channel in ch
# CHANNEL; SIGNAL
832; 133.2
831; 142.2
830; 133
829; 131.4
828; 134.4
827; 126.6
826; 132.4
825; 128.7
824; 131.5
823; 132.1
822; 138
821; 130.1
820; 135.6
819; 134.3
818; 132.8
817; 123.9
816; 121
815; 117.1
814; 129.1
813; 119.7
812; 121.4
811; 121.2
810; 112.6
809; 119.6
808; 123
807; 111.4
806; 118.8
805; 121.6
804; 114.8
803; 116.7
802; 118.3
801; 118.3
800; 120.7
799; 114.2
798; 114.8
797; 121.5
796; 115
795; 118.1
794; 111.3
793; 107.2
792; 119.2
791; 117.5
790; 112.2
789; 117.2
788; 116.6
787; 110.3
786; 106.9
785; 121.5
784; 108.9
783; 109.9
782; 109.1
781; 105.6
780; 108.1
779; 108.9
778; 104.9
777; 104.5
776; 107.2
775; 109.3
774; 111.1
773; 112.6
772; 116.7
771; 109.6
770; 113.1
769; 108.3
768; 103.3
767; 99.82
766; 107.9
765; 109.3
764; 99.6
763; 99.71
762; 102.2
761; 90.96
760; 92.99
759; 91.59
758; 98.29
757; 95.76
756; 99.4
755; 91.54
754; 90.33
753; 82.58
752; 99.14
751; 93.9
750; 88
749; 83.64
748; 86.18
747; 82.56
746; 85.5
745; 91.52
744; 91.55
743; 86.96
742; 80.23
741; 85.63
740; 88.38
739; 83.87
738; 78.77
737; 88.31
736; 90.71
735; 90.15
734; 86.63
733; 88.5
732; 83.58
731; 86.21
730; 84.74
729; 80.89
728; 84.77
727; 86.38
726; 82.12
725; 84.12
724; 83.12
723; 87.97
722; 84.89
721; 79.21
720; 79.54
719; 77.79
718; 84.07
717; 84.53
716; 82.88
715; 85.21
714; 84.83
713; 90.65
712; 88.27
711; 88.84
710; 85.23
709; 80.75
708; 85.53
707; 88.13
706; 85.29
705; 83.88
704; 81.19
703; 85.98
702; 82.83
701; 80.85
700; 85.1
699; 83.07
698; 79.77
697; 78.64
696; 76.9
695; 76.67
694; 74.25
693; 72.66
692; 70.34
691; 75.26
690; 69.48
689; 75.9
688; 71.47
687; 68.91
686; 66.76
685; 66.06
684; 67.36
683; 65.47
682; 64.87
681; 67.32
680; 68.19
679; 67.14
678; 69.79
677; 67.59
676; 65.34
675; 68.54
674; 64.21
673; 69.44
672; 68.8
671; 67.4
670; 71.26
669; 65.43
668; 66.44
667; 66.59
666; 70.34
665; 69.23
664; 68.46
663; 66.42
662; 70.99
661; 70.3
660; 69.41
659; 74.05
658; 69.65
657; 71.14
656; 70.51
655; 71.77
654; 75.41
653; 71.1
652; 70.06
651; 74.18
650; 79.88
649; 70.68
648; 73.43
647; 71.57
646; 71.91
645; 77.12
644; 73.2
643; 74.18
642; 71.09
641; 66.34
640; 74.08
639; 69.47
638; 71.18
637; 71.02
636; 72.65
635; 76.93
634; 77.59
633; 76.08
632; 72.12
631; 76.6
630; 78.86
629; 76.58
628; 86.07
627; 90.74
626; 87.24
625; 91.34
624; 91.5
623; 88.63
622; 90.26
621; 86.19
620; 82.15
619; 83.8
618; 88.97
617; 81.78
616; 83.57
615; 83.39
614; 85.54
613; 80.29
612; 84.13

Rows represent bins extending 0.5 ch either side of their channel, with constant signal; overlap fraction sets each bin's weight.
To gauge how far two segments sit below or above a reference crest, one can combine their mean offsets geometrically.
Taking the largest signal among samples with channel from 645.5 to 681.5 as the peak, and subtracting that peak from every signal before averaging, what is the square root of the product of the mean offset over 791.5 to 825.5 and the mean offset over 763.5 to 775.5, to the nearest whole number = 34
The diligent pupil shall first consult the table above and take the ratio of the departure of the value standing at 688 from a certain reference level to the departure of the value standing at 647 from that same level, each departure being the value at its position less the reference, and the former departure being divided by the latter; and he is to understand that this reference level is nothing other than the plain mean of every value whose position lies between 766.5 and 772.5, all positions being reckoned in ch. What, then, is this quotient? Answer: 1.0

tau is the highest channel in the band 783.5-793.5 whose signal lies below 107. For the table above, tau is 786 ch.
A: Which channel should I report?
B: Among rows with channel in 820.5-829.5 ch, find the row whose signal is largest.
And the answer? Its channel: 822 ch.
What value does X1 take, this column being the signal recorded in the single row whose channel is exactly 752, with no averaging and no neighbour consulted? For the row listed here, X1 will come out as 99.14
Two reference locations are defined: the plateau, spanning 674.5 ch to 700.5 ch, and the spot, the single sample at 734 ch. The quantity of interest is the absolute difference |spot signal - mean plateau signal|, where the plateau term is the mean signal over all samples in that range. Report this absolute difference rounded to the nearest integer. 15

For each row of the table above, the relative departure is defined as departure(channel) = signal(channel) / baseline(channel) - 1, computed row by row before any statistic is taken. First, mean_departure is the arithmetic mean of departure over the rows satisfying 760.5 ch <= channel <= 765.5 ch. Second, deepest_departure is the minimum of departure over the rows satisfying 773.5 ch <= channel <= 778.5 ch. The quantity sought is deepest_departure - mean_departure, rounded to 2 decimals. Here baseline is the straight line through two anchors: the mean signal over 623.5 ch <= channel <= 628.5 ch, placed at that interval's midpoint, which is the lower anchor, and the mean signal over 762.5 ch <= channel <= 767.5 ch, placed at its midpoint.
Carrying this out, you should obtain 0.03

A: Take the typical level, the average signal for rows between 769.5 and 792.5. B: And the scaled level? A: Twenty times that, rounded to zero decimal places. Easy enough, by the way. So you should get 2227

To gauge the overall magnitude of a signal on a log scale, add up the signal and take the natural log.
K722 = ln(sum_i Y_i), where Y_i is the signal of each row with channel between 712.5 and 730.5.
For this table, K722 7.32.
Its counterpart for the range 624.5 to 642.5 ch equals 7.23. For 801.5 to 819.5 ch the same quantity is 7.69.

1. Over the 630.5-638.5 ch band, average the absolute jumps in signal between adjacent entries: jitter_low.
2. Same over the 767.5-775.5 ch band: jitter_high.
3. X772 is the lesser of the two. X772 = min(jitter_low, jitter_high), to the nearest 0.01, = 2.38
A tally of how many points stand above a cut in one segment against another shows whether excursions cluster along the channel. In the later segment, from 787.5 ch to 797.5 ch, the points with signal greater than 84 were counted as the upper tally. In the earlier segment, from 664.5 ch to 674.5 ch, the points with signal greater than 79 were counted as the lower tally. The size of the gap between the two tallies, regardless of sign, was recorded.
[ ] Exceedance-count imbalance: 10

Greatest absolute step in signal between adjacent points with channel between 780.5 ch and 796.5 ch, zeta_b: 14.6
